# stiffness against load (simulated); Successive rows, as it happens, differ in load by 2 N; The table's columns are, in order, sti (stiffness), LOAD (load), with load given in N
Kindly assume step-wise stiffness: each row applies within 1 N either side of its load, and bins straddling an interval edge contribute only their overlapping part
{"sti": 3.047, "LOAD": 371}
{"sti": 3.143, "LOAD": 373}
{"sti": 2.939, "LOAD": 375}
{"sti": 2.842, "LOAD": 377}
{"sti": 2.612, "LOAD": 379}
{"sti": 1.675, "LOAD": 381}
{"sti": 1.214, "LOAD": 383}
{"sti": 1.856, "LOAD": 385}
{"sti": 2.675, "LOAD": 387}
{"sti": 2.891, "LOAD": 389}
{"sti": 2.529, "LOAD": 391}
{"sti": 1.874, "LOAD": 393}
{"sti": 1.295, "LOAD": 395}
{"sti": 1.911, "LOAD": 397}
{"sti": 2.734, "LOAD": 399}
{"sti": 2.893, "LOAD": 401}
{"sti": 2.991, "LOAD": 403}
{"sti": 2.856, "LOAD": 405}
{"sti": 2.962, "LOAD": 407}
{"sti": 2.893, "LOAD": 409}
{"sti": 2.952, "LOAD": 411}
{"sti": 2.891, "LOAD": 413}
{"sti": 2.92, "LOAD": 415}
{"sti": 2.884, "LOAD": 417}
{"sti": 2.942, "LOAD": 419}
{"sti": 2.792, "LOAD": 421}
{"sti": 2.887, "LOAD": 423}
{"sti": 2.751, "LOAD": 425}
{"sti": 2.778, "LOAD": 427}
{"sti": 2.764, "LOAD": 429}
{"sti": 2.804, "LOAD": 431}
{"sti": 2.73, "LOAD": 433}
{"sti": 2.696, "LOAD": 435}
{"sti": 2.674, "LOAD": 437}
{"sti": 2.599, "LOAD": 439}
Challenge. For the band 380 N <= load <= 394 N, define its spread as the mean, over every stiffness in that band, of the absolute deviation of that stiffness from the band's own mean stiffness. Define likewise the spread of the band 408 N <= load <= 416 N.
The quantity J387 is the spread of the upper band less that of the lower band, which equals -0.49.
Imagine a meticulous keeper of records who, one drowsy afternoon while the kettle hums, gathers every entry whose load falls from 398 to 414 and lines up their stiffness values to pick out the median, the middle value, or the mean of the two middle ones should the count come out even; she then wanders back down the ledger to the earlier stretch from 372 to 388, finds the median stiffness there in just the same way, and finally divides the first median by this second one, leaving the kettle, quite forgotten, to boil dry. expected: 1.1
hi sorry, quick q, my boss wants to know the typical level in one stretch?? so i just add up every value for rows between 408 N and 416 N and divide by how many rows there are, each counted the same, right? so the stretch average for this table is 2.91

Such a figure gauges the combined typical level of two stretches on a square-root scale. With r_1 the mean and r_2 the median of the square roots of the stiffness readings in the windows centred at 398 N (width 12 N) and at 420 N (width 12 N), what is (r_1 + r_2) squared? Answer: 10.2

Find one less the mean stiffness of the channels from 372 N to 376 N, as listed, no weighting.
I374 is -2.04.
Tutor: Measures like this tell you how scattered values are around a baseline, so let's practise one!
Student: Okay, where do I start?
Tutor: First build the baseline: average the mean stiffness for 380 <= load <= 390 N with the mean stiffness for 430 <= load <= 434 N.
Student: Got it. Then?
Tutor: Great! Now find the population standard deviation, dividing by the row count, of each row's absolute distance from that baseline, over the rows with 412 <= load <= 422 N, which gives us 0.05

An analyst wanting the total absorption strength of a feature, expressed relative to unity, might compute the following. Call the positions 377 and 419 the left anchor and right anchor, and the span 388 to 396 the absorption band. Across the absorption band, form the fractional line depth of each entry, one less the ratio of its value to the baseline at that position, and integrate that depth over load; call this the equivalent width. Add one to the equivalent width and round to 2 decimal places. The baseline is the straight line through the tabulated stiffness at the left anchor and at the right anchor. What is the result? 3.03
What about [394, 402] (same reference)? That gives 2.89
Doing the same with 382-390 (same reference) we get 2.97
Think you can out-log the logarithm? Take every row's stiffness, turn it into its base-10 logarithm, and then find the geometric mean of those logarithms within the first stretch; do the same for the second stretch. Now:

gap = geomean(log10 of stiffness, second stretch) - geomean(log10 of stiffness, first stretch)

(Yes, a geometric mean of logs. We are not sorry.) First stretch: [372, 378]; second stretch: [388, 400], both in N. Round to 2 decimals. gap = -0.17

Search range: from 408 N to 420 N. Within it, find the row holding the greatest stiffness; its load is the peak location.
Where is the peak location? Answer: 411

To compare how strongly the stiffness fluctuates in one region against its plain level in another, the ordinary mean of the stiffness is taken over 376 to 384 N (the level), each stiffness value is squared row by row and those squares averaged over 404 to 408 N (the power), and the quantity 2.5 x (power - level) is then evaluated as 15.9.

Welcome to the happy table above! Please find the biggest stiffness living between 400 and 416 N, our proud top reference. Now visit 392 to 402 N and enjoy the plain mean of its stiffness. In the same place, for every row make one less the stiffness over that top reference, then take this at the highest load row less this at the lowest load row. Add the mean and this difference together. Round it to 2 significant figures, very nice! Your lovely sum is 1.8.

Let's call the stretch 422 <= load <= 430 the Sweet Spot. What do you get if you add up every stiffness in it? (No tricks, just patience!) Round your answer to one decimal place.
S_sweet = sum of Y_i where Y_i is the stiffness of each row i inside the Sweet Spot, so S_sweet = 11.2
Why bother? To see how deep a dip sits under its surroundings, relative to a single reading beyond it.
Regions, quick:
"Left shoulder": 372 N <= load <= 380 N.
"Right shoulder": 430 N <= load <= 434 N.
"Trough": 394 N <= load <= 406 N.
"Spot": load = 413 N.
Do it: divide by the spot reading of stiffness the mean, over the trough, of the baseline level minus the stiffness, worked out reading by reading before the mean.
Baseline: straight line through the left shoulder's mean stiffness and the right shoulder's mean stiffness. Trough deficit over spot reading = 0.13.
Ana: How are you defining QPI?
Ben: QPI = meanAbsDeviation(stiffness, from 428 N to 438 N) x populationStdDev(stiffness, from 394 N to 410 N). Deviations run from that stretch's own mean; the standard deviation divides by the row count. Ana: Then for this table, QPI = 0.023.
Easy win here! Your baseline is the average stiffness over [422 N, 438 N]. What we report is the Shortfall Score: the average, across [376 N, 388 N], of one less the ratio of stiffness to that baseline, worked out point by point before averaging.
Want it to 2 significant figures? 0.22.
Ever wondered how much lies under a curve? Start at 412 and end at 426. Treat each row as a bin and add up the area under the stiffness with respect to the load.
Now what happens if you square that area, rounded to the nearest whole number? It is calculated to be 1611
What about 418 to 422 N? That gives 132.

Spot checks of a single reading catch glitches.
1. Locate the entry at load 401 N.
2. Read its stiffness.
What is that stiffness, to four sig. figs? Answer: 2.893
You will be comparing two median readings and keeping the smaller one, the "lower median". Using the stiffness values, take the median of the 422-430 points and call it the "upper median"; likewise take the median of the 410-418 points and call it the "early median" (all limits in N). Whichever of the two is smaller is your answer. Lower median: 2.8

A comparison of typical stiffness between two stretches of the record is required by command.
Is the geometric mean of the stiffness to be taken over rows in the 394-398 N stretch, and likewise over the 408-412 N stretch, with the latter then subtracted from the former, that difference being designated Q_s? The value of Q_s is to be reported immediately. -1.3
